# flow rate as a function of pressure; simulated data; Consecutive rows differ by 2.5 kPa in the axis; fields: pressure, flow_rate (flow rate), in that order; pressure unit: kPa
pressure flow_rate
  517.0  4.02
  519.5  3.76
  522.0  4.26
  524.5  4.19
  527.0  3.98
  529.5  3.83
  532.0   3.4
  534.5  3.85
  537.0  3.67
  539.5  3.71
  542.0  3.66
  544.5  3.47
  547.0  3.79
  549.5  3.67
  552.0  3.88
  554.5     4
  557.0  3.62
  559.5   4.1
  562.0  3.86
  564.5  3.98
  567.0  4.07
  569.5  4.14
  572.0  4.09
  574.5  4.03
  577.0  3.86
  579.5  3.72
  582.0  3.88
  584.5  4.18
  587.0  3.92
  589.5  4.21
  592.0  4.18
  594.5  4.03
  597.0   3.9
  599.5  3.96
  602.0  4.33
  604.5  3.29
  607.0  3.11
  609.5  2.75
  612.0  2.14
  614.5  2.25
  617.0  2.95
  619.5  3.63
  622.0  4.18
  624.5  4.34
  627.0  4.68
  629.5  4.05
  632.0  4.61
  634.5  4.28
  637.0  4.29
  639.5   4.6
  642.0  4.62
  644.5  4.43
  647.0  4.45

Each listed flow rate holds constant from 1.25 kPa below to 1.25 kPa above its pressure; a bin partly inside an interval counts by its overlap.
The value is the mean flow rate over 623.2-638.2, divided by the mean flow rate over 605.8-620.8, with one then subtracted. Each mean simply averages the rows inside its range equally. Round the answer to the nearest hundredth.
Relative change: 0.56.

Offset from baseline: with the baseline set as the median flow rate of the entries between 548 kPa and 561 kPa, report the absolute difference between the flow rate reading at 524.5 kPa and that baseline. 0.31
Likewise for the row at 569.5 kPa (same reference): 0.26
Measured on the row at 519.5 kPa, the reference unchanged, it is 0.12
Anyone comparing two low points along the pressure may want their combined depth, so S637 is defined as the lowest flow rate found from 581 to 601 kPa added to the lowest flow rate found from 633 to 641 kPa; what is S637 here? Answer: 8.2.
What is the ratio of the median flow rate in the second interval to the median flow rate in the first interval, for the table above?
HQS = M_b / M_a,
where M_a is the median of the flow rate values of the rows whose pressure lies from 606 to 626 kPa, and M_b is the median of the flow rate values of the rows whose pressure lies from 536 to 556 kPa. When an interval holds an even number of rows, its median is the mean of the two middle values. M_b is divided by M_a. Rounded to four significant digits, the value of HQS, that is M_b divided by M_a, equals 1.218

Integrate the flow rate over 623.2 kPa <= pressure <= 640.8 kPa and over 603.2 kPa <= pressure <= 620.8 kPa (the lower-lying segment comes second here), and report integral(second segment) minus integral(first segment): -27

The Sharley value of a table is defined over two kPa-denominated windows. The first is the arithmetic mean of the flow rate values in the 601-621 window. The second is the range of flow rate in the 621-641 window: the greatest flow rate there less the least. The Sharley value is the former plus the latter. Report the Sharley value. 3.7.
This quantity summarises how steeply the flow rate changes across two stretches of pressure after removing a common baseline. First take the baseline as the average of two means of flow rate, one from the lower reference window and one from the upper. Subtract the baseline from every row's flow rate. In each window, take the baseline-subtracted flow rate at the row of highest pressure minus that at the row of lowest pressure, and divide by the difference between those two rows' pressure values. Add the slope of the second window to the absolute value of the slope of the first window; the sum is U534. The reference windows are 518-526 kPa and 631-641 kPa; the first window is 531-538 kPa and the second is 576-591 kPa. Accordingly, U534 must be 0.082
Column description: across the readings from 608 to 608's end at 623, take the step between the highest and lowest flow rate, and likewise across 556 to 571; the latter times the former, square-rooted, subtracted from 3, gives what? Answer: 2.0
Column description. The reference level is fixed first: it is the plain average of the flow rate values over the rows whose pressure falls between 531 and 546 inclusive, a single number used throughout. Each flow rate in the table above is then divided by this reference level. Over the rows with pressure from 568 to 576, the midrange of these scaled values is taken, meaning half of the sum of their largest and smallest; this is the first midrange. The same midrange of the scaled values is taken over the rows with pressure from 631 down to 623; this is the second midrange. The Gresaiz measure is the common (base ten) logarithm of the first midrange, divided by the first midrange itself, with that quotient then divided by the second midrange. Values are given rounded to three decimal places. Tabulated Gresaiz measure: 0.038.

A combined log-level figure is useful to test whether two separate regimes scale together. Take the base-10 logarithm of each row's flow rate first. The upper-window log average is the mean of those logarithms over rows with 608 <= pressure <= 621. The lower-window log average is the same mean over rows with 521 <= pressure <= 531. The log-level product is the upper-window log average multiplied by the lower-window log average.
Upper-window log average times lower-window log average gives 0.26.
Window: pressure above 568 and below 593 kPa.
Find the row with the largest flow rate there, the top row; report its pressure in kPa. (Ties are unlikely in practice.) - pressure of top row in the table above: 589.5 kPa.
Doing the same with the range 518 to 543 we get 522.0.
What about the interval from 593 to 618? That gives 602.0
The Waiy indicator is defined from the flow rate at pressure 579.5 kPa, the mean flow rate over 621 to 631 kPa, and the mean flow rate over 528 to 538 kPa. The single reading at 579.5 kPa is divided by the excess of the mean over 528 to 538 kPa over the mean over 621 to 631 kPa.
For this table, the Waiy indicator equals -6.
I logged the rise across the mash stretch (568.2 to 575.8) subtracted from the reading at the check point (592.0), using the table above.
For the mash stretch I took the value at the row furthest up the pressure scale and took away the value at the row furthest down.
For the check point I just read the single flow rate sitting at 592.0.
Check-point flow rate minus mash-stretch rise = 4.29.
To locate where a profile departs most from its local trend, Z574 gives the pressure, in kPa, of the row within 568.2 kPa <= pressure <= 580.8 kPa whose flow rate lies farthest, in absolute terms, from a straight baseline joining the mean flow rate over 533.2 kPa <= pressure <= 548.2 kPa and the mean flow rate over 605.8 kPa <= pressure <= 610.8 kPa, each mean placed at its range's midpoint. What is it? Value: 569.5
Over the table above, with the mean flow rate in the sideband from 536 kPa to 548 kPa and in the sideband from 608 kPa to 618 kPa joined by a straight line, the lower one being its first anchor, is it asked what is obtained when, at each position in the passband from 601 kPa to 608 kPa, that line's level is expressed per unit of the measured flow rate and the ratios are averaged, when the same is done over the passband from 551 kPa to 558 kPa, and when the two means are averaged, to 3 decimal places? 0.831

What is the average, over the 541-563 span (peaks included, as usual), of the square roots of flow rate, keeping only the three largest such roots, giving 2.00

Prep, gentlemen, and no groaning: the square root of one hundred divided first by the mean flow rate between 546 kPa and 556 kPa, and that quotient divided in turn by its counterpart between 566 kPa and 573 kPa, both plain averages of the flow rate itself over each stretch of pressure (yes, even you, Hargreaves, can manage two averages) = 2.52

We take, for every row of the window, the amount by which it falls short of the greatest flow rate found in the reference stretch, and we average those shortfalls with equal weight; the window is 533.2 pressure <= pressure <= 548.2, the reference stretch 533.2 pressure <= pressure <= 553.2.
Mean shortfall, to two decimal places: 0.19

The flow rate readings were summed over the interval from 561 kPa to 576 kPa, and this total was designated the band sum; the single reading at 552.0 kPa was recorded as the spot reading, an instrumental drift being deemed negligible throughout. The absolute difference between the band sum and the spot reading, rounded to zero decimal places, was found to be 20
